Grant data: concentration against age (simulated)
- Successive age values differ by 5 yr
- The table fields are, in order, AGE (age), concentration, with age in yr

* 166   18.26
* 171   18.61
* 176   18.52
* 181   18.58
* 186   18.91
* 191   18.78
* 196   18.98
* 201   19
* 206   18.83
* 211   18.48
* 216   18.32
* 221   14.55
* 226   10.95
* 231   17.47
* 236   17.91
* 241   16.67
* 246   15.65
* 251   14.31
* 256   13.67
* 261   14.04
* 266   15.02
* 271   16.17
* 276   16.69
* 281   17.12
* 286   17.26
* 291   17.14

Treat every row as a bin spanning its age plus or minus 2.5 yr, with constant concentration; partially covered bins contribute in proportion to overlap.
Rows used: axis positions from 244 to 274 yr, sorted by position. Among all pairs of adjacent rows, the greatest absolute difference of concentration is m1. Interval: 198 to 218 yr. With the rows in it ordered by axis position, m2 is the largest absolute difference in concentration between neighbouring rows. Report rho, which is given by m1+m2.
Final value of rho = 1.7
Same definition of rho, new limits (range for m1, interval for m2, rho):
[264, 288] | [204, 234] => 7.7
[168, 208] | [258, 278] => 1.5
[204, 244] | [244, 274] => 7.9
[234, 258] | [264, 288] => 2.5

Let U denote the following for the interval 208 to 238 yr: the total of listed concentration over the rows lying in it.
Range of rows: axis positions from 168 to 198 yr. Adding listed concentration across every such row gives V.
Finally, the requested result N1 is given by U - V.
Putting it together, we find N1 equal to -15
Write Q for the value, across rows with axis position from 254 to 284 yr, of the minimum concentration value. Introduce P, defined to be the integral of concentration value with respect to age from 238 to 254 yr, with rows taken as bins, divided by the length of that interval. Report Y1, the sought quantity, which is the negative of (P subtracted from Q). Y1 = 1.9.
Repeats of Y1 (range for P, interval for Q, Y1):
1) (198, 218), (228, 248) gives 3.0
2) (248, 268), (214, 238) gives 3.3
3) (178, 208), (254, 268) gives 5.2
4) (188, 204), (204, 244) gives 8.0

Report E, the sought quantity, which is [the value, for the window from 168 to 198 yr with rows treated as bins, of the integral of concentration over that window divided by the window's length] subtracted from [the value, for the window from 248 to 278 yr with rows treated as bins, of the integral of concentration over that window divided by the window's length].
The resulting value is -3.8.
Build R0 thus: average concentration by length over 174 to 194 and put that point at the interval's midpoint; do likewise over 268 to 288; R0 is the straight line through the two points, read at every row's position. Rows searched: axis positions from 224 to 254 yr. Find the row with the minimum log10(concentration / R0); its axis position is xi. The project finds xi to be 226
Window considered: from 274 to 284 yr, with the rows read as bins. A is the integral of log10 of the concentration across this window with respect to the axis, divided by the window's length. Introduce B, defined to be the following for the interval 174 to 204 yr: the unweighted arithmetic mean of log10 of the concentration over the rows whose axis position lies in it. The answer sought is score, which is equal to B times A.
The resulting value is 1.565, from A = 1.23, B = 1.27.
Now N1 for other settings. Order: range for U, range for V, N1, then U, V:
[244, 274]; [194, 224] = -19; 89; 108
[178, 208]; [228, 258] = 17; 113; 96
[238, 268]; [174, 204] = -23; 89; 113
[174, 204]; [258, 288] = 16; 113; 96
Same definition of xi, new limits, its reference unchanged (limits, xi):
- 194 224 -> 221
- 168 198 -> 171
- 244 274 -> 256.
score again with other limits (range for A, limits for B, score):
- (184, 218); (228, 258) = 1.529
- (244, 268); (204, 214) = 1.475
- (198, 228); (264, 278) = 1.465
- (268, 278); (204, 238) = 1.474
